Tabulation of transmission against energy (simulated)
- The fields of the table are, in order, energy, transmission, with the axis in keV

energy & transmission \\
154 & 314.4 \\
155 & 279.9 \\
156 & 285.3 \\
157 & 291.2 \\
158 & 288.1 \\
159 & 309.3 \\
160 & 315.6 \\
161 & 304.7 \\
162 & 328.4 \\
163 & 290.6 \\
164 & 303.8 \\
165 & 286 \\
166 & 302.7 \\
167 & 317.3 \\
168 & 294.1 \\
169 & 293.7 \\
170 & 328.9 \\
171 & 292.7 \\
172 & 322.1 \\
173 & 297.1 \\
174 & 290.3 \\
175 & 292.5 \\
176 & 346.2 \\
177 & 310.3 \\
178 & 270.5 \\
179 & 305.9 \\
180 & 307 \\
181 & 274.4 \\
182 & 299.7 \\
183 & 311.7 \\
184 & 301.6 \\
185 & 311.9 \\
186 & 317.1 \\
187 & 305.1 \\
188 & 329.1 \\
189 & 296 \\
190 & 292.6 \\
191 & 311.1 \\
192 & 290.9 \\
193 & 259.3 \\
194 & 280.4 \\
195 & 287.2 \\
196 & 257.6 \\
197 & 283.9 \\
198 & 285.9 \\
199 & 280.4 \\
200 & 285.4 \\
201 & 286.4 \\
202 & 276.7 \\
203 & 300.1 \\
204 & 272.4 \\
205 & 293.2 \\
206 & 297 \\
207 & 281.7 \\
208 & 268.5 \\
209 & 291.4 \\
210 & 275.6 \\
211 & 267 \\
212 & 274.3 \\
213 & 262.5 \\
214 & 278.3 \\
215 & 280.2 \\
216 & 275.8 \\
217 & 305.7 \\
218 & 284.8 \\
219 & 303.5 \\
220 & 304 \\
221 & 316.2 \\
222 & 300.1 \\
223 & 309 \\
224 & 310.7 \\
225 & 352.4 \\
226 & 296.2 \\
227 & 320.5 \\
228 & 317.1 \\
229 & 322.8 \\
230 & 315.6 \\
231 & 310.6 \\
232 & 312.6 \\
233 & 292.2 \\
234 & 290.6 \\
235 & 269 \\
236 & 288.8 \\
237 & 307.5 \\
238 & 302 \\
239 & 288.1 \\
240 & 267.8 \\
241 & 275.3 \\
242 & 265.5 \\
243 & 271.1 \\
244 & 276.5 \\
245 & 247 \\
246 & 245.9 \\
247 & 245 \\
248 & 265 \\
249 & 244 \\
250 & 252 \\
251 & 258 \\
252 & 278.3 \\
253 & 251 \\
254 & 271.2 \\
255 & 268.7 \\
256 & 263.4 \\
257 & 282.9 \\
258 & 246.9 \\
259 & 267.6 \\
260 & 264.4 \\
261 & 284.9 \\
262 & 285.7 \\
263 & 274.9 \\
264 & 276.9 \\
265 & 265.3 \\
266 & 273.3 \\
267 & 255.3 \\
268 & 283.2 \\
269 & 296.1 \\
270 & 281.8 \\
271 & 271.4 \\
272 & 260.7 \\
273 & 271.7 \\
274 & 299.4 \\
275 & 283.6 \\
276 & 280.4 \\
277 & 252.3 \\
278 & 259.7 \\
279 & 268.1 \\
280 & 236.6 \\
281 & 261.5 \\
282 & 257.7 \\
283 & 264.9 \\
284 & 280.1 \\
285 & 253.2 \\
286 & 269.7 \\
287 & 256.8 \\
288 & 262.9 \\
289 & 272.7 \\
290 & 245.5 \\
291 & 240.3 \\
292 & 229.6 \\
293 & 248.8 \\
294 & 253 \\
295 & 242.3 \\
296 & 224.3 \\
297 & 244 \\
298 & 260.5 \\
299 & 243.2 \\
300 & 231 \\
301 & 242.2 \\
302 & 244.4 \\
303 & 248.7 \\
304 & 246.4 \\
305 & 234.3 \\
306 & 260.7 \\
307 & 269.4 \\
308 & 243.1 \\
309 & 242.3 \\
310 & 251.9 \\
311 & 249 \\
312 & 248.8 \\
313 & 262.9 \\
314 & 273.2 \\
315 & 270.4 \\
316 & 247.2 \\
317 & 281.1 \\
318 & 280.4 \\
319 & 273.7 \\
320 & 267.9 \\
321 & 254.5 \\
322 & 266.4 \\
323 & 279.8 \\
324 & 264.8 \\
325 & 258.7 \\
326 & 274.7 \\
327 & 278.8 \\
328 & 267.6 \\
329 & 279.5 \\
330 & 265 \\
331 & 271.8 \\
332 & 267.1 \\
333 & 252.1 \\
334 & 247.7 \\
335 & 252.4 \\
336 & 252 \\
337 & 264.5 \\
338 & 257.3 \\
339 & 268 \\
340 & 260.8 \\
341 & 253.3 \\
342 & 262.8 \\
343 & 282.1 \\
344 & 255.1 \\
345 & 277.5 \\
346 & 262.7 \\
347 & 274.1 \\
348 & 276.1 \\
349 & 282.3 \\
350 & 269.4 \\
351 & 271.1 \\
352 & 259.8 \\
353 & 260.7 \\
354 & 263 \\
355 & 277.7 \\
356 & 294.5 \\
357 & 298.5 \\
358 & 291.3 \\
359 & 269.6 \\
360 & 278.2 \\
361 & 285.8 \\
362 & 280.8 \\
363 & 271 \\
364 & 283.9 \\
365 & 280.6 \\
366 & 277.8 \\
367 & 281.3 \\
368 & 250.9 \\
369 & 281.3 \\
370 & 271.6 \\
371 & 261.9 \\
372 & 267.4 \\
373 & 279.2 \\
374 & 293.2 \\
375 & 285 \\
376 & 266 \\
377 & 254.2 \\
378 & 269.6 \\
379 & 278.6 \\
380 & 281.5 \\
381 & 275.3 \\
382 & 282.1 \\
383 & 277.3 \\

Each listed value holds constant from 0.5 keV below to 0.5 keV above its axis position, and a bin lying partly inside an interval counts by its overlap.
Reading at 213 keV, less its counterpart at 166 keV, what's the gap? -40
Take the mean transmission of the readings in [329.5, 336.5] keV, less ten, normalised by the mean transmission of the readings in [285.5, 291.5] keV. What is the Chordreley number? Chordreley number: 0.96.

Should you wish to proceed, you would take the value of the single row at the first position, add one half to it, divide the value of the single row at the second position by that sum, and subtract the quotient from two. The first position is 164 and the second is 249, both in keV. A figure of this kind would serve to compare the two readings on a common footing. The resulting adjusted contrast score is 1.20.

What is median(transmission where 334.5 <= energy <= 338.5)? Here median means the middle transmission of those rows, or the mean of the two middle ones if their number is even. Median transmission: 255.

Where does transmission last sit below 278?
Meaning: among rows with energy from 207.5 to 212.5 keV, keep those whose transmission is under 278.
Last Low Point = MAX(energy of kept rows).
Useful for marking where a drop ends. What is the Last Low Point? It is 212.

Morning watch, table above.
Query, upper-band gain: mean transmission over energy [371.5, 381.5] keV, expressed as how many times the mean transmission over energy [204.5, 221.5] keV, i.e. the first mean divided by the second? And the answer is 0.96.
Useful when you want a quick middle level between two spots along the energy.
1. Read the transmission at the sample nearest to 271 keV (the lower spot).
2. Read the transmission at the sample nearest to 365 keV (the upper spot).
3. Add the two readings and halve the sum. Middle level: 276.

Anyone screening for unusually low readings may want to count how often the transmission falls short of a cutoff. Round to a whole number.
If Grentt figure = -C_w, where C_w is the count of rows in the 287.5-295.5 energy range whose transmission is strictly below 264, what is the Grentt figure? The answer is -7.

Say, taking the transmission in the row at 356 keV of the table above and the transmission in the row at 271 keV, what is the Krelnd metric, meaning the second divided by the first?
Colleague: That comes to 0.92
